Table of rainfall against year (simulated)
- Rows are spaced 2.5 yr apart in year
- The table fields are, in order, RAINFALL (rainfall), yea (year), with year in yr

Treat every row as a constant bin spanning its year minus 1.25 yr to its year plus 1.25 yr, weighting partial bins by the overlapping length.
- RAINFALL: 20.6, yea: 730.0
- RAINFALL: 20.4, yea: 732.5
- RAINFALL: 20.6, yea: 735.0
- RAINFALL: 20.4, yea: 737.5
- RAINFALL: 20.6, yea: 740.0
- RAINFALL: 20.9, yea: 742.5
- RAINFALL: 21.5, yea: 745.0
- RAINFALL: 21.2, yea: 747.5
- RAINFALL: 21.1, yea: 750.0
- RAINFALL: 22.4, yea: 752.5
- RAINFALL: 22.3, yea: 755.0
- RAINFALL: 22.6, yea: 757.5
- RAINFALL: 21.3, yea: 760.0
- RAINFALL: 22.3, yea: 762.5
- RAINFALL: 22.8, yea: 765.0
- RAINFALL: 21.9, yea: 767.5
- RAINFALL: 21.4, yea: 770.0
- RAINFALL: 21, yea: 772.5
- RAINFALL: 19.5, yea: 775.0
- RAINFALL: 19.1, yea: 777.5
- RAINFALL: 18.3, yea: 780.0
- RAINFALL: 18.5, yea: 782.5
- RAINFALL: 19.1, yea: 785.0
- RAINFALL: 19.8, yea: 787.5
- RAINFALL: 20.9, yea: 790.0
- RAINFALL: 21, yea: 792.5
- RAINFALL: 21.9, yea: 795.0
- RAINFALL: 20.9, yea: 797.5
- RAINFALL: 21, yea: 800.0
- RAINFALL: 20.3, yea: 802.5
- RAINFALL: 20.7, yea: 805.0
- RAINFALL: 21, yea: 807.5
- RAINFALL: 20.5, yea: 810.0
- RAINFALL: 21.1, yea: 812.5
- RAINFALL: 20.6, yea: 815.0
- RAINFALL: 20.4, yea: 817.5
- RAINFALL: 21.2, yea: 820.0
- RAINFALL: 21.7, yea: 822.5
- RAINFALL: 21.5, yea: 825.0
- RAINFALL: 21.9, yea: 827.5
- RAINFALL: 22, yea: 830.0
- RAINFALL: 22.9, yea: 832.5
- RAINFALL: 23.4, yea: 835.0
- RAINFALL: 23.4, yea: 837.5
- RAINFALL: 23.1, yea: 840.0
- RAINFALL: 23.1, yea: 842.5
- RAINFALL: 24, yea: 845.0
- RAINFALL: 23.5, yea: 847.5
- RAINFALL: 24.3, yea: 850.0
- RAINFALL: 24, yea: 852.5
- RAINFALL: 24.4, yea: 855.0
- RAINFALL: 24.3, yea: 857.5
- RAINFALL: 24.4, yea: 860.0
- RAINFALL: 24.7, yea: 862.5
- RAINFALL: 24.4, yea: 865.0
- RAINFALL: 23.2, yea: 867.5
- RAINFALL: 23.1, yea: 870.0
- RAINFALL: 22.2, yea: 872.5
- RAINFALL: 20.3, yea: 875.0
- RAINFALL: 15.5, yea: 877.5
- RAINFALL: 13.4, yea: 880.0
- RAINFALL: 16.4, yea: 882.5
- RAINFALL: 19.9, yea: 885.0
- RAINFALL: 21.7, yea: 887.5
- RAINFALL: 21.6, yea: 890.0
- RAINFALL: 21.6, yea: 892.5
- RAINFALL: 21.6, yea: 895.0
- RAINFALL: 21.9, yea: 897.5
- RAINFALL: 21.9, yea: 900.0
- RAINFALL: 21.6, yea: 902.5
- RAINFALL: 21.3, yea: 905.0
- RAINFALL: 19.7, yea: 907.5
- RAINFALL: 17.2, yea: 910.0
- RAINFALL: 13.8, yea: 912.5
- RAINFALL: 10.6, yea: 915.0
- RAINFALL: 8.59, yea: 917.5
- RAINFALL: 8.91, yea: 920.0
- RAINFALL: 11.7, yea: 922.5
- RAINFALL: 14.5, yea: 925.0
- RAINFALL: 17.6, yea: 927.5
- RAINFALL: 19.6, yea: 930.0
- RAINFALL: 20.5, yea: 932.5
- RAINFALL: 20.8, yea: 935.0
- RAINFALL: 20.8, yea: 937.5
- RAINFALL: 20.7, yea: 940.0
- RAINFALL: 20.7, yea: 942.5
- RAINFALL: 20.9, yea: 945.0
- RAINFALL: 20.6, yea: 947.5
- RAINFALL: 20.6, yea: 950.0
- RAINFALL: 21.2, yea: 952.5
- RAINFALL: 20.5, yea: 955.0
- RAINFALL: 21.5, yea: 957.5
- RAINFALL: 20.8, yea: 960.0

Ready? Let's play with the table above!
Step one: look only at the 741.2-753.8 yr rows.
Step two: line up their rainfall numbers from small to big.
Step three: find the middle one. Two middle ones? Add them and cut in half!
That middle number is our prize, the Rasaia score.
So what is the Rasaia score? 21.2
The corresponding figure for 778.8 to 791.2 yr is 19.1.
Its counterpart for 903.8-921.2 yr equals 13.8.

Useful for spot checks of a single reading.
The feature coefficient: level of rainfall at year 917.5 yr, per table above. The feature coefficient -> 8.59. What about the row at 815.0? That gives 20.6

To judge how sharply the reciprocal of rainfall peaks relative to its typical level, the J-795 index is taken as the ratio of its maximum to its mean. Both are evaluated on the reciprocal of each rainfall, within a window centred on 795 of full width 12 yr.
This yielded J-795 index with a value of 1.01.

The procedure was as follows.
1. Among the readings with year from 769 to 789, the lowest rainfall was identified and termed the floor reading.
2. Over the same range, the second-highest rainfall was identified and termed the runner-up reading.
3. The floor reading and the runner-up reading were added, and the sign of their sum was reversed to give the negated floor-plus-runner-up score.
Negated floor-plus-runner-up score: -39.3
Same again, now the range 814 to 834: -42.4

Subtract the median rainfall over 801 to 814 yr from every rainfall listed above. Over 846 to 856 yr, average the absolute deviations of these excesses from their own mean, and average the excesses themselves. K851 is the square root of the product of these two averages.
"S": 1.00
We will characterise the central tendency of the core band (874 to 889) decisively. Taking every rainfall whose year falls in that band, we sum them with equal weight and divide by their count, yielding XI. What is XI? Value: 17.9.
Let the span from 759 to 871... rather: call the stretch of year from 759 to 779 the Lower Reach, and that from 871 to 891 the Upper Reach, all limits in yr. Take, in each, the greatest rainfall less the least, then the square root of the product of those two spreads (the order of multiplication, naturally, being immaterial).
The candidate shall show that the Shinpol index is 5.7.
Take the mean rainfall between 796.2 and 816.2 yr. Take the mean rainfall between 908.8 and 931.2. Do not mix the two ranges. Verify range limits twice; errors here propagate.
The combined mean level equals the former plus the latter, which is 34.4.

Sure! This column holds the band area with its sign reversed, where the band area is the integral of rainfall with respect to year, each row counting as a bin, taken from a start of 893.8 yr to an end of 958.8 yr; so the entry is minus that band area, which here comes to -1198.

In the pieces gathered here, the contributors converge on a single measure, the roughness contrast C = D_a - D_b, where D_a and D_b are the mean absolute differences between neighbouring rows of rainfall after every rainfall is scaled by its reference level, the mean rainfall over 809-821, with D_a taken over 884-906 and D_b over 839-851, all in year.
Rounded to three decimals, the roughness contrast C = -0.010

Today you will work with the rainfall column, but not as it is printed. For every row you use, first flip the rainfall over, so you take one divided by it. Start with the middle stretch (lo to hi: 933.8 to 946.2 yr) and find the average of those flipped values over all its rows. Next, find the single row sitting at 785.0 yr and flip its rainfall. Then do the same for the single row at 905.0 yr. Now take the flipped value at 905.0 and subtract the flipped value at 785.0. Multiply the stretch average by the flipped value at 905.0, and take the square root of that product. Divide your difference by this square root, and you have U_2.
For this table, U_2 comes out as -0.11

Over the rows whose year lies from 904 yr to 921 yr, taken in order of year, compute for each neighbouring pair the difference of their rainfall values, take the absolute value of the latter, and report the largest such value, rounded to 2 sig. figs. 3.4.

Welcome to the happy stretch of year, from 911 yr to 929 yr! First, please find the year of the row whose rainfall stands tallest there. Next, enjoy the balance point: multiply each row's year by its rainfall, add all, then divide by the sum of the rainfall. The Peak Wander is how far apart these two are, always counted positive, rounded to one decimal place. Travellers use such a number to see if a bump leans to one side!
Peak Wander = 6.8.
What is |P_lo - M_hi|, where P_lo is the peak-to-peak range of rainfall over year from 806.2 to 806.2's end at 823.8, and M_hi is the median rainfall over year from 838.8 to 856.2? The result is 23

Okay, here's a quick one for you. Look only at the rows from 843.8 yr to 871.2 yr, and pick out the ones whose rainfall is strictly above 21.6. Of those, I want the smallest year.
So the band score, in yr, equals 845.0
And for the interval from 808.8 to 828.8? 822.5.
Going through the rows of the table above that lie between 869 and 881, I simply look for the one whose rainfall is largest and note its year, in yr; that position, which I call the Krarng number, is 870.0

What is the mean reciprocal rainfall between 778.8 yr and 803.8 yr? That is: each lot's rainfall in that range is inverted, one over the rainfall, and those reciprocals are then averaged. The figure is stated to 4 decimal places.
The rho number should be 0.0497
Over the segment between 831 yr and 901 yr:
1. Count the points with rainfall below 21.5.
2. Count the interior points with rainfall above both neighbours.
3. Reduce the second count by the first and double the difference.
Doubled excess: 0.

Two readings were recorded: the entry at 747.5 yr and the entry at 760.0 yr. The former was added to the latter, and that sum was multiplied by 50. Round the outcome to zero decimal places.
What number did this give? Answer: 2125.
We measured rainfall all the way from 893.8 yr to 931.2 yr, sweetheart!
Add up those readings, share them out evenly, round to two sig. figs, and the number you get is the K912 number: 17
